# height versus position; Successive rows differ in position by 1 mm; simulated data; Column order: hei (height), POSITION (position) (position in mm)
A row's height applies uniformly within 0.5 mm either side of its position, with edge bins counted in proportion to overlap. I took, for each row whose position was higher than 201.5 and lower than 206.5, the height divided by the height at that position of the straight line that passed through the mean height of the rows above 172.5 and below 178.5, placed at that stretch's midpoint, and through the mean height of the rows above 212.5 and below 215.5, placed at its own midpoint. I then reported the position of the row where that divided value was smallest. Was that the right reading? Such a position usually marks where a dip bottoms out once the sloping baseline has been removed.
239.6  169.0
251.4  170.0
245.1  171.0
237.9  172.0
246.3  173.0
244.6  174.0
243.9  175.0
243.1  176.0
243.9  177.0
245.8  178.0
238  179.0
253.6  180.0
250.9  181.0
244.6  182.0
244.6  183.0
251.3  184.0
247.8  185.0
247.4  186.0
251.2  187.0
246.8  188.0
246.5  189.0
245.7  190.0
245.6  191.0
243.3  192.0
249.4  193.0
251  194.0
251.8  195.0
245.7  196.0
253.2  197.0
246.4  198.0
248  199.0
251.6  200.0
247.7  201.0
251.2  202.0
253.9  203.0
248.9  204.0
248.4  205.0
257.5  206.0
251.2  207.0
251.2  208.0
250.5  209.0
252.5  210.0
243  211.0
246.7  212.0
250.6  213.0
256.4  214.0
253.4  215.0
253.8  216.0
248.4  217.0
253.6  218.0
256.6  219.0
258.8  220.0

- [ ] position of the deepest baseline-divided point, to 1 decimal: 205.0 mm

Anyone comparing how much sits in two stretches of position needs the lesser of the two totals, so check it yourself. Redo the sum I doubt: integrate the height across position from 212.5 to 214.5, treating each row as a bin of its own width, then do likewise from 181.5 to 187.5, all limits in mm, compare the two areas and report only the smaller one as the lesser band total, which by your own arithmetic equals 507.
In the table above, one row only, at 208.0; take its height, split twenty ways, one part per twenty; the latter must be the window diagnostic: 12.6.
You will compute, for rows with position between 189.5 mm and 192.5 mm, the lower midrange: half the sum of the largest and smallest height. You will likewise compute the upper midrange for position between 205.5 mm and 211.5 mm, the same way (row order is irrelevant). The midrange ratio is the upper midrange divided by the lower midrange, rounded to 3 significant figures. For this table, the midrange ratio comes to 1.02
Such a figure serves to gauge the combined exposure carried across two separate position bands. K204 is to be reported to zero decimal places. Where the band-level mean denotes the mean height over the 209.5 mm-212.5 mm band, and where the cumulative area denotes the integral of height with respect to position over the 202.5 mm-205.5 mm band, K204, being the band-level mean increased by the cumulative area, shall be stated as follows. 999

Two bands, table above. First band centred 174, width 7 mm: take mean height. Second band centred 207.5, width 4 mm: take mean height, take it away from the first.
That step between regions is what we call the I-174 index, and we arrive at -9.1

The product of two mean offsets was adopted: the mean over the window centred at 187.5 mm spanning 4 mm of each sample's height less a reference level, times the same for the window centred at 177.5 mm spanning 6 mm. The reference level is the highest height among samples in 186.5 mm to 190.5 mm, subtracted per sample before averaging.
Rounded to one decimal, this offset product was 20.9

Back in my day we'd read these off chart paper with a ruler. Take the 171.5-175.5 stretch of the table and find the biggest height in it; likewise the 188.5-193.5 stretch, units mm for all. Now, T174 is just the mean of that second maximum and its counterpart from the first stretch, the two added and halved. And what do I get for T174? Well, 248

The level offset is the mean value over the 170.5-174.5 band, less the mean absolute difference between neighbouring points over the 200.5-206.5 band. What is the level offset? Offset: 239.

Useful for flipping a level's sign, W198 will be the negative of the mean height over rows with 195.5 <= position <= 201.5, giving -249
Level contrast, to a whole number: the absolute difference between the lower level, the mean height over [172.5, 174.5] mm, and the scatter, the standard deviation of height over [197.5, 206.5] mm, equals 242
